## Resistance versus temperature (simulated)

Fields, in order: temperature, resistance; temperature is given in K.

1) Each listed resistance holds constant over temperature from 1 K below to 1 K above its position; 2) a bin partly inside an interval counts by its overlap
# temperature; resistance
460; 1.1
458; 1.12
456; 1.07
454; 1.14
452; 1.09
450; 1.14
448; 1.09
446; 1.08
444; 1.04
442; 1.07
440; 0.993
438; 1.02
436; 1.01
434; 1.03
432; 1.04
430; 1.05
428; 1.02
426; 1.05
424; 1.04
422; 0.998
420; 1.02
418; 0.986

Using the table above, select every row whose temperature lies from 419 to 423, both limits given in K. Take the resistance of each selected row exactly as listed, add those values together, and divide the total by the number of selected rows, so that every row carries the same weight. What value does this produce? 1.01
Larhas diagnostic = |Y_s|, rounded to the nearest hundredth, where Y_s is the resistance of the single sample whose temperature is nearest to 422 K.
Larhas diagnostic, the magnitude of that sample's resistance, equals 1.00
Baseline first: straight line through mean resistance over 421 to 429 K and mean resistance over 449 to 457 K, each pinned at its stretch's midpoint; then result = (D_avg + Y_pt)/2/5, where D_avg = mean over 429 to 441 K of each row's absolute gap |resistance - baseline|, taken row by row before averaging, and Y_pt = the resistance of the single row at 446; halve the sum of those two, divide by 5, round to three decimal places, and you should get 0.112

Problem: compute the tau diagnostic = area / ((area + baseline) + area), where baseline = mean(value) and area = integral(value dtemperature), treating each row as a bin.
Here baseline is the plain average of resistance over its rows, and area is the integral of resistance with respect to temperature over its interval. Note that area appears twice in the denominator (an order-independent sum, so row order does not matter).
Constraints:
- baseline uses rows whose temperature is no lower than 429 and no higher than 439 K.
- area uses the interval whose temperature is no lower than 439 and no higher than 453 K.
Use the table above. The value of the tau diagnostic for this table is 0.483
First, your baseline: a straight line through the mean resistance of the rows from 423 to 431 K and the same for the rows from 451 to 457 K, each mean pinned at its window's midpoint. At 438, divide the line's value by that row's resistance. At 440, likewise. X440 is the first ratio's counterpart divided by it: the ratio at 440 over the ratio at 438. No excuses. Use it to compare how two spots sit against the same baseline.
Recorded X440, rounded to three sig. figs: 1.03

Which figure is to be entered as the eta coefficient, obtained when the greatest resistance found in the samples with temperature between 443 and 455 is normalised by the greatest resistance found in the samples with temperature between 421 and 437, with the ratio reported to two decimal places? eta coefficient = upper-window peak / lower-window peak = 1.09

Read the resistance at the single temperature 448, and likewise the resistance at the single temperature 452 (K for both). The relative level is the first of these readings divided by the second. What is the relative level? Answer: 1.00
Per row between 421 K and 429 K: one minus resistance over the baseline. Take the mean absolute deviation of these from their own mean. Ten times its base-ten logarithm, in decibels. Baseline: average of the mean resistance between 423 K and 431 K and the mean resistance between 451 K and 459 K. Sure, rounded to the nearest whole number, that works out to -18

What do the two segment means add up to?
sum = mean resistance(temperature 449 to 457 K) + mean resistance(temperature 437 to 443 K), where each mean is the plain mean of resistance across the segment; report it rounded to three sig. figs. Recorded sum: 2.14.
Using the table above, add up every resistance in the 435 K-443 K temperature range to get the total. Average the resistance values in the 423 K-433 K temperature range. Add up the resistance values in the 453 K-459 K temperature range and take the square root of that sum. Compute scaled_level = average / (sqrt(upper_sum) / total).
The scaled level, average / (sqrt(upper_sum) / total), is 2.3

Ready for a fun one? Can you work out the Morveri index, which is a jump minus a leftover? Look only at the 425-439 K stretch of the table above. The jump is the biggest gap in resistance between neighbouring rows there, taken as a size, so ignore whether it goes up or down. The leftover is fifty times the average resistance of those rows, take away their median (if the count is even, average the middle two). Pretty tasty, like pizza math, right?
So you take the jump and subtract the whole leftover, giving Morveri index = -50.5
